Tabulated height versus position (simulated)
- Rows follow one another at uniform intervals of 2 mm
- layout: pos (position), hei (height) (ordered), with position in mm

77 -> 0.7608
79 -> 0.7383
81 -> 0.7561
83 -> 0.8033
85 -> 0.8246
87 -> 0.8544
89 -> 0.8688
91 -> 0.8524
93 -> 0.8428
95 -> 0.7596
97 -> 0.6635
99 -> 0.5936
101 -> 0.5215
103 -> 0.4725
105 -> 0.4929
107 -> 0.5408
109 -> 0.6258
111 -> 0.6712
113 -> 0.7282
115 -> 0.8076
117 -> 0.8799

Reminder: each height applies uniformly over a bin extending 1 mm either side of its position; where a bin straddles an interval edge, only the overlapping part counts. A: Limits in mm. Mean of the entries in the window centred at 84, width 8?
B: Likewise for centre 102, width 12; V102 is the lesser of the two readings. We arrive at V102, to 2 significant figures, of 0.55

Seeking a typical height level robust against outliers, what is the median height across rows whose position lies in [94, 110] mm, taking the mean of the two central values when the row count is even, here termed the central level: 0.57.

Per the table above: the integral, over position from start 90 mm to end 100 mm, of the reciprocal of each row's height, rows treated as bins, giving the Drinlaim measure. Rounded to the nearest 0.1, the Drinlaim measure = 13.7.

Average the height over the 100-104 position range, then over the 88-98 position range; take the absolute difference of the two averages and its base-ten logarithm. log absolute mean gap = -0.52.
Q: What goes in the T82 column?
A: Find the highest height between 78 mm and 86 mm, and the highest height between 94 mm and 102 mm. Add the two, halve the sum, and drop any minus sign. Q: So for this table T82 0.792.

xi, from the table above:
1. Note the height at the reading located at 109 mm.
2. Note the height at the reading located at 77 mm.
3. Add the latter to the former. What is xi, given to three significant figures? 1.39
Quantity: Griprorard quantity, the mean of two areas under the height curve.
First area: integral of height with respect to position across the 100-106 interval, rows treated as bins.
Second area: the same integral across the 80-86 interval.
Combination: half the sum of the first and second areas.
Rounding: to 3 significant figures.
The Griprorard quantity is 3.87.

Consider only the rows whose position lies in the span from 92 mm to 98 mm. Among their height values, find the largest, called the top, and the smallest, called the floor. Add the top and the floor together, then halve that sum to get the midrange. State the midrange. 0.75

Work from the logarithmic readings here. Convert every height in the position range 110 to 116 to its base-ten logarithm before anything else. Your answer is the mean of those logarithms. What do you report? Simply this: -0.13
